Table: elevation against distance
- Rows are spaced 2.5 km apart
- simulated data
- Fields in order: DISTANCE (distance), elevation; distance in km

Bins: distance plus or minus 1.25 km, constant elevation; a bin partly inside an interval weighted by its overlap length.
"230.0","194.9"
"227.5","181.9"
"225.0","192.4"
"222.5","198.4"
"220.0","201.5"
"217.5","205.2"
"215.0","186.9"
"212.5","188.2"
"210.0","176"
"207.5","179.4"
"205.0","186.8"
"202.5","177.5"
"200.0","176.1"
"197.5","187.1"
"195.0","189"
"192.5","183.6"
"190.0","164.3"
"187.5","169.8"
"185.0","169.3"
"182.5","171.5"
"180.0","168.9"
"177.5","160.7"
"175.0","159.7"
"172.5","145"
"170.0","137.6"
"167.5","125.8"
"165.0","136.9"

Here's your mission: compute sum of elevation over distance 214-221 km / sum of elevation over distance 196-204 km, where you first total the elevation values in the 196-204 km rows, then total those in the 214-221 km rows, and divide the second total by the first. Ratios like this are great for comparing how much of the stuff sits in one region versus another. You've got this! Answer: 1.10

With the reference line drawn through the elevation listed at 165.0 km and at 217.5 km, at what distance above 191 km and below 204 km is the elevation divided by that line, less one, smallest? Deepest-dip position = 202.5 km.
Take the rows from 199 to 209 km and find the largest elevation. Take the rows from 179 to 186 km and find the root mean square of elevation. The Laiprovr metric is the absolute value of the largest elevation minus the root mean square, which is 17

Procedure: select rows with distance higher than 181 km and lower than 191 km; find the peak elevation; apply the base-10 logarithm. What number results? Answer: 2.23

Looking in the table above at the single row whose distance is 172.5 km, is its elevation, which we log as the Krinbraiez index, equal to 145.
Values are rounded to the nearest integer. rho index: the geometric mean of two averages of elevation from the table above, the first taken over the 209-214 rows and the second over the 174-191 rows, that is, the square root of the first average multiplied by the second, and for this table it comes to 174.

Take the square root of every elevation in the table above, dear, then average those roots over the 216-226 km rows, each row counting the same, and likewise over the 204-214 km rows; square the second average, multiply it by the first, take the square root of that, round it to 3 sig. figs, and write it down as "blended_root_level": 50.8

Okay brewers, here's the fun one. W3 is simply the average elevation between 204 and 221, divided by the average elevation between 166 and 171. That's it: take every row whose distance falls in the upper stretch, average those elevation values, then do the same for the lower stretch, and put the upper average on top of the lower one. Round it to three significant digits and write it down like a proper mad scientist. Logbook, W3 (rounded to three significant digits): 1.44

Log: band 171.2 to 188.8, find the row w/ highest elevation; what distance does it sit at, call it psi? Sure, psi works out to 182.5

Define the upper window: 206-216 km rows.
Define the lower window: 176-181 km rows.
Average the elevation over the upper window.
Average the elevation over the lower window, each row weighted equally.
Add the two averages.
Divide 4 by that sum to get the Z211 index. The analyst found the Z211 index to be 0.0115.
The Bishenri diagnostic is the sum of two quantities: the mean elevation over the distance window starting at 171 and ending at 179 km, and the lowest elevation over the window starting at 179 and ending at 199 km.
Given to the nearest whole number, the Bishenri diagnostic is 319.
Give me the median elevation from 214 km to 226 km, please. 198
